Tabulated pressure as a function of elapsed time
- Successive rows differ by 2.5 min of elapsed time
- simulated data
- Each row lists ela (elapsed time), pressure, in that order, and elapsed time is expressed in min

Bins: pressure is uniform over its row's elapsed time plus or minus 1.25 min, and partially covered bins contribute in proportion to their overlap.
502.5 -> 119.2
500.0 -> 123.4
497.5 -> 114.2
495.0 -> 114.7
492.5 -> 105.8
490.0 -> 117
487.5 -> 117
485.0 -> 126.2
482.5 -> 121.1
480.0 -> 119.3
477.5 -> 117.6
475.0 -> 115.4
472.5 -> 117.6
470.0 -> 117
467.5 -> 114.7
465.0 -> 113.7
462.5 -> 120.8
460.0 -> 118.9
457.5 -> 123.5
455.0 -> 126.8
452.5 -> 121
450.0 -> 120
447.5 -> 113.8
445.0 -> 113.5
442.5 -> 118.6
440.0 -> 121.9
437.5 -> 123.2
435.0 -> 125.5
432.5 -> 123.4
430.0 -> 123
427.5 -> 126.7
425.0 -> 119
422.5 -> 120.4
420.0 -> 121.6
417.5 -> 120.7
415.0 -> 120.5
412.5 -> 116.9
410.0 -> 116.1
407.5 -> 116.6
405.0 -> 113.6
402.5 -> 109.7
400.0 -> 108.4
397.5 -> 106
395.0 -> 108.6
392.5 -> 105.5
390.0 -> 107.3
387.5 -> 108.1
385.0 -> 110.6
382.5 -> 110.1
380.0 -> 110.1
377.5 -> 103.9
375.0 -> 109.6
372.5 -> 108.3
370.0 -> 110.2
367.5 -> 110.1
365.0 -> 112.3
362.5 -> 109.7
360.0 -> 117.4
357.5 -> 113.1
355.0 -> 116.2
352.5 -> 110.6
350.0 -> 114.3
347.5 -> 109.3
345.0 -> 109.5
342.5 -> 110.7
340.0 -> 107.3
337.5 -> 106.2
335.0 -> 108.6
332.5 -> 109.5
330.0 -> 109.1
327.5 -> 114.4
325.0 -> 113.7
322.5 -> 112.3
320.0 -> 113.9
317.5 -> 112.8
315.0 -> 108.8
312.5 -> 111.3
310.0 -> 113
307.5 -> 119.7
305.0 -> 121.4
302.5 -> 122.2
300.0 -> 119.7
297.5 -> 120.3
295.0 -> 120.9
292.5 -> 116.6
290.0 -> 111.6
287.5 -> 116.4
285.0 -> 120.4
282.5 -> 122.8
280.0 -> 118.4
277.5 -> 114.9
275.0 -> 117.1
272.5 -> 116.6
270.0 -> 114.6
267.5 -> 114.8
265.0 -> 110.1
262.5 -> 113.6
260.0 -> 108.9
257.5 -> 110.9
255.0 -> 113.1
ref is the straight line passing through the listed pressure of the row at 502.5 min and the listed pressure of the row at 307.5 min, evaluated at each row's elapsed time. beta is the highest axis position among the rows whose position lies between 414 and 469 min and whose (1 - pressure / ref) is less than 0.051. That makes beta 467.5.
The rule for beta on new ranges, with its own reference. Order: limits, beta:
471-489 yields 487.5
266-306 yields 305.0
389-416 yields 415.0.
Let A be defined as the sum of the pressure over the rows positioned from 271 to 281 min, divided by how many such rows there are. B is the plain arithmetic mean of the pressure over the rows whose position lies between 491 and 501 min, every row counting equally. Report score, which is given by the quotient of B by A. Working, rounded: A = 117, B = 115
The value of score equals 0.981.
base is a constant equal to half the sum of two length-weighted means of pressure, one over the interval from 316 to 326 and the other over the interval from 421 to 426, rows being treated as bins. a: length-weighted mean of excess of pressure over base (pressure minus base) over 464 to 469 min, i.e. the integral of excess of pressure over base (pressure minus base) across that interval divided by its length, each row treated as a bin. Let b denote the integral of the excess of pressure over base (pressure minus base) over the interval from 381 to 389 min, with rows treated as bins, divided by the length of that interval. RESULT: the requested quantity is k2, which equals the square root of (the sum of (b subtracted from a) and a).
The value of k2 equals 1.7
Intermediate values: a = -2.1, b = -7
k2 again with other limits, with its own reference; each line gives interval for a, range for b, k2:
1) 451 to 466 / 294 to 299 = 2.2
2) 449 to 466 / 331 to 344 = 4.1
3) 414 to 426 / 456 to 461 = 1.7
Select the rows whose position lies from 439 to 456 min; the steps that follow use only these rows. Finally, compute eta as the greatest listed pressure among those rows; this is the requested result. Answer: 126.8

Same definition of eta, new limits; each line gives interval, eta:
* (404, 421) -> 121.6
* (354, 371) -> 117.4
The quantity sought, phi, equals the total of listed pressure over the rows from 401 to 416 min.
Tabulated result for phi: 693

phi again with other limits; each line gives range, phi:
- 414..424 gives 483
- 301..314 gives 588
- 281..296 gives 709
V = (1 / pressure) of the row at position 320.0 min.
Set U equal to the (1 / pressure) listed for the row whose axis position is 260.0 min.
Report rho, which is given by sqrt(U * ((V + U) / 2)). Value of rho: 0.0091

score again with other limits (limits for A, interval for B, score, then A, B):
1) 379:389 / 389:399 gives 0.974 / 110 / 107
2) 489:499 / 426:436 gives 1.104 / 113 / 125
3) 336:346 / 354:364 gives 1.052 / 108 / 114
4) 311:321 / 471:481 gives 1.052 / 112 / 117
